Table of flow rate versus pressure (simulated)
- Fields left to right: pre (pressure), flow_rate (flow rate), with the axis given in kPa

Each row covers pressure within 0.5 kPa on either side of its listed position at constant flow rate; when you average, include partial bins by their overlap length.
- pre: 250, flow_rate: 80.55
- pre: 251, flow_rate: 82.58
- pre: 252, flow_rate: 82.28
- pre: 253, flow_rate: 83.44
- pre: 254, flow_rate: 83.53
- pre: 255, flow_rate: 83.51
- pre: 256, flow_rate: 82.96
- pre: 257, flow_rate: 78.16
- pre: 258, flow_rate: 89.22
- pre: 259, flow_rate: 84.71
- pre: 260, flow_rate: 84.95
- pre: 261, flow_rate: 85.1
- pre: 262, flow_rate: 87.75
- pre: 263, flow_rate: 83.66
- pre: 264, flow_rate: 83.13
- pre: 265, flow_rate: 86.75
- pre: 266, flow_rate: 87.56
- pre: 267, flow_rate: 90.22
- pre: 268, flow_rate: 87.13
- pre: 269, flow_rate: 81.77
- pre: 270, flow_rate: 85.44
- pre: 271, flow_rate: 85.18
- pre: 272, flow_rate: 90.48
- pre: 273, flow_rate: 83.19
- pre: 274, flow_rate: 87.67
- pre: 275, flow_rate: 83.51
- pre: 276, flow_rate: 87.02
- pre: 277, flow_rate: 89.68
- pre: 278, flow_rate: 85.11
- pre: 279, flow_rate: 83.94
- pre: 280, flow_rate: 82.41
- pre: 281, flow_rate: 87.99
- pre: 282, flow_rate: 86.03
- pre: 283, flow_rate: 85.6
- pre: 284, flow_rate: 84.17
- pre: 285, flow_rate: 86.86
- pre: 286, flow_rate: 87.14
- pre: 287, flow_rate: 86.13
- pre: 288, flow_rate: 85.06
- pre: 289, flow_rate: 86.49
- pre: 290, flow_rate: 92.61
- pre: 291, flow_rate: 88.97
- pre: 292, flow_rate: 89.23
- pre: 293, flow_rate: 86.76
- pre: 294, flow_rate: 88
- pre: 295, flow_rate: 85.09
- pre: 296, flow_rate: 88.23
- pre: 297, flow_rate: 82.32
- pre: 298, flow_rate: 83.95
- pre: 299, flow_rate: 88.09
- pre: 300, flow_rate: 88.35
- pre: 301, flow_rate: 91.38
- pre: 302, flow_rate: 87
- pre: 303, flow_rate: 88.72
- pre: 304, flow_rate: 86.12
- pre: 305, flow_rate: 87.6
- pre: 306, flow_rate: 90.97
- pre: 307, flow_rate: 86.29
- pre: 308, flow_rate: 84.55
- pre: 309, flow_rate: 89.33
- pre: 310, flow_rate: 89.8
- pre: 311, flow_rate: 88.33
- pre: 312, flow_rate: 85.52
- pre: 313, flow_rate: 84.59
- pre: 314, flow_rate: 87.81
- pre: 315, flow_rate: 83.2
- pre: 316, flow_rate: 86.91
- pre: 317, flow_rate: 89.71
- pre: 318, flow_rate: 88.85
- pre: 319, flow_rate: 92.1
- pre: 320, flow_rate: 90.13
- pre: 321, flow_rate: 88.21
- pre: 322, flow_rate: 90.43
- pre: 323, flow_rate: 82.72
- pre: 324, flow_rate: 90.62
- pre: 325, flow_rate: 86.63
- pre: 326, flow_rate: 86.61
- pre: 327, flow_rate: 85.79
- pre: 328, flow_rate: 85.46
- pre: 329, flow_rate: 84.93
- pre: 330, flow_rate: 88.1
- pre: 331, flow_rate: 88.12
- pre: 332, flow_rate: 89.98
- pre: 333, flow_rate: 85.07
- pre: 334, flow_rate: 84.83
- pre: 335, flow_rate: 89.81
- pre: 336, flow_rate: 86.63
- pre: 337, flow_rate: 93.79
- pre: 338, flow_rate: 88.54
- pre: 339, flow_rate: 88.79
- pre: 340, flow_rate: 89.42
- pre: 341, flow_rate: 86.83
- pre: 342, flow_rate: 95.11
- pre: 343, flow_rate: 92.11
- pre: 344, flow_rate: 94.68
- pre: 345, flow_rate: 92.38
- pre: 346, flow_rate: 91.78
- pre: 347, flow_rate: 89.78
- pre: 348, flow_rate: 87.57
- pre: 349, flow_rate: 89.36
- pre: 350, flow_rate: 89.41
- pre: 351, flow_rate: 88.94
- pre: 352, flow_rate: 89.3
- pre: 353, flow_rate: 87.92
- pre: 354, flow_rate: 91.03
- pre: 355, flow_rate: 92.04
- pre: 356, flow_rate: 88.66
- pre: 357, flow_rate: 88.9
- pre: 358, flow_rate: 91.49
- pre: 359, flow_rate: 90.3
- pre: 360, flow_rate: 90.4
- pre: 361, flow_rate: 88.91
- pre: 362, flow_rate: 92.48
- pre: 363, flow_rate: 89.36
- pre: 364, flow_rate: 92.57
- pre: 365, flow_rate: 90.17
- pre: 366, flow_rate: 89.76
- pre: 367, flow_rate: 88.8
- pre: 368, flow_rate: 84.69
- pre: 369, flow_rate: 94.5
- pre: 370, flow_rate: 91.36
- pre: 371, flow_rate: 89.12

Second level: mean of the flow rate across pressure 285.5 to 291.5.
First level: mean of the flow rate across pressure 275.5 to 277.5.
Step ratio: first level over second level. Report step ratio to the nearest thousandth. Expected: 1.007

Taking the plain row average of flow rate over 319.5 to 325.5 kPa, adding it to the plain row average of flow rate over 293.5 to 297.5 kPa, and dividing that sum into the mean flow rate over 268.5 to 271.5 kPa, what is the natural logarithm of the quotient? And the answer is -0.73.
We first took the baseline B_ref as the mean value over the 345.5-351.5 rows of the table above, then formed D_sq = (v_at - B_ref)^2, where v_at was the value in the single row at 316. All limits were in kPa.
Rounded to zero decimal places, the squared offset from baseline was 7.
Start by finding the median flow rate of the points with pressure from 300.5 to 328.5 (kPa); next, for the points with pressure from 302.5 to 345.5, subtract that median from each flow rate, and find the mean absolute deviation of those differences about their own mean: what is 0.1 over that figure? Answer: 0.043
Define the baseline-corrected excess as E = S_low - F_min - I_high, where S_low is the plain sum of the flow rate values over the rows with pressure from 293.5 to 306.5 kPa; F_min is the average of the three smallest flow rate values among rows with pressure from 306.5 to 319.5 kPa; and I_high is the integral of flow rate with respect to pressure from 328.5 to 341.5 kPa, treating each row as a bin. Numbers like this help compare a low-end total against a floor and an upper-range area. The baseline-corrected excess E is -93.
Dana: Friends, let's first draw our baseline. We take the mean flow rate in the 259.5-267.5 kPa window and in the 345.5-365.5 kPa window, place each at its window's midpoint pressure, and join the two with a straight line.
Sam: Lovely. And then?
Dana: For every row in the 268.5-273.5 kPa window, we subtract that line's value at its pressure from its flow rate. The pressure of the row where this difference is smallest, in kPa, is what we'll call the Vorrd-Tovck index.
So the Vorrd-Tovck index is 269 kPa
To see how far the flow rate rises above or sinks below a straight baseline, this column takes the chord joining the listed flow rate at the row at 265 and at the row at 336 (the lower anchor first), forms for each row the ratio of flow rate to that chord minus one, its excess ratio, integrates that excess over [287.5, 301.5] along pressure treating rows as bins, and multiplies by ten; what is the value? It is 1.2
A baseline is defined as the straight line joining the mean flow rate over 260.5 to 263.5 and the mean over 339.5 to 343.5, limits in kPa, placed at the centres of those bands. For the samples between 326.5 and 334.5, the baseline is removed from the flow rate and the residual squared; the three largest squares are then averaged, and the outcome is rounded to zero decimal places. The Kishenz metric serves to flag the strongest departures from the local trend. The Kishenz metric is 28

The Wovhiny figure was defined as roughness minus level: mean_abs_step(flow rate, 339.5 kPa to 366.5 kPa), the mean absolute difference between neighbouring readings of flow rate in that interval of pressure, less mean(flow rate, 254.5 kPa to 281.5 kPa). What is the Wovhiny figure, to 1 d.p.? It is -83.4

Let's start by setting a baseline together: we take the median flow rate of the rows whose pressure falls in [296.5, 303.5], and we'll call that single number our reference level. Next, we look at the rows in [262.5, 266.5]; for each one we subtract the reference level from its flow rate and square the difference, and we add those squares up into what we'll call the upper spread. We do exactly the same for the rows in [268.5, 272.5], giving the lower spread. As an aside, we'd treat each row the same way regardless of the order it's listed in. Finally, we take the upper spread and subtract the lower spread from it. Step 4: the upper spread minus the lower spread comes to -15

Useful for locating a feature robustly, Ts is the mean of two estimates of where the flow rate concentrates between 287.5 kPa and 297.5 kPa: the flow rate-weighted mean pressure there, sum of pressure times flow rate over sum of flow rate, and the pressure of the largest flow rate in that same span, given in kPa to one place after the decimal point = 291.2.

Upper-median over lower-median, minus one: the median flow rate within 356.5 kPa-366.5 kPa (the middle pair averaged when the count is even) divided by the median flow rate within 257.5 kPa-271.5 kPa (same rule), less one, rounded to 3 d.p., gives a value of 0.058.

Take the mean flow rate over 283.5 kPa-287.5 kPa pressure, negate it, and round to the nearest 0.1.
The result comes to -86.1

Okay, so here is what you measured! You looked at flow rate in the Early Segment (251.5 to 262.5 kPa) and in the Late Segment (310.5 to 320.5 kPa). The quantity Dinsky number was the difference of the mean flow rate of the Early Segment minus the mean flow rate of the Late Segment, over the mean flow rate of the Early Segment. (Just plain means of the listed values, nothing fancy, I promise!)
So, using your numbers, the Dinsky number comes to -0.042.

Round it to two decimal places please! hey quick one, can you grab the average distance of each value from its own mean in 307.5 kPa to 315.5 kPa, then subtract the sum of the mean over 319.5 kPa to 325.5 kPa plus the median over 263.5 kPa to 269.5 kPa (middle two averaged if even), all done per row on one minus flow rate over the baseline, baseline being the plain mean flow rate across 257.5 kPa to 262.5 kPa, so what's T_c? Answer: 0.05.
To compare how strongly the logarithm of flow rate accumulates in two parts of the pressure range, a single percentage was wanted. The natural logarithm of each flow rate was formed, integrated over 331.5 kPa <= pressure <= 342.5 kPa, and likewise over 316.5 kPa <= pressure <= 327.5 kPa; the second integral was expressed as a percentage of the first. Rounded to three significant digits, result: 99.8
